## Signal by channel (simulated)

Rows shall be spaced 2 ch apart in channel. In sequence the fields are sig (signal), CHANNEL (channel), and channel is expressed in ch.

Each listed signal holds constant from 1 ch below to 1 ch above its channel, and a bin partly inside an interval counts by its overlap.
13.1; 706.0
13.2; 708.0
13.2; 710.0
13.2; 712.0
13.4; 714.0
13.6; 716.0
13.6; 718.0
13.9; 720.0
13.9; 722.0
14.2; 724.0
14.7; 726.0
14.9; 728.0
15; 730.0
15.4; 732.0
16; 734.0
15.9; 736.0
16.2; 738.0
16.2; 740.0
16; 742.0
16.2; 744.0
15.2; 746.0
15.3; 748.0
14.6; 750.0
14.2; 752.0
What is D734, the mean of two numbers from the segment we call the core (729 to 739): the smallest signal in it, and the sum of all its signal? 47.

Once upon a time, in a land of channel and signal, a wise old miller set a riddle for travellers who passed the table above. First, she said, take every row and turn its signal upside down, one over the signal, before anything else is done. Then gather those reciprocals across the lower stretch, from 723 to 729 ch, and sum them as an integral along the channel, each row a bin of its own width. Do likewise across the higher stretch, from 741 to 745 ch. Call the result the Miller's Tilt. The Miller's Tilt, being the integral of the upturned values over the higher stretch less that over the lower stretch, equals -0.16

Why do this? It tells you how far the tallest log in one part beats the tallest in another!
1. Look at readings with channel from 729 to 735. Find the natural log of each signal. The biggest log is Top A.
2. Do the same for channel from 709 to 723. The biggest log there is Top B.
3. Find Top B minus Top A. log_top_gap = -0.14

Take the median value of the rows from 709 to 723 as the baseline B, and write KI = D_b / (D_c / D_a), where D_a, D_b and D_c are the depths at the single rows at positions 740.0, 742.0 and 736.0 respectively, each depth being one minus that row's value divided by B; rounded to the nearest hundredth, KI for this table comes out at -0.20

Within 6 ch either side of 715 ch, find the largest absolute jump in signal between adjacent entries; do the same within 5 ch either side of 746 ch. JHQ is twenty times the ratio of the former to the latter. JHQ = 6.0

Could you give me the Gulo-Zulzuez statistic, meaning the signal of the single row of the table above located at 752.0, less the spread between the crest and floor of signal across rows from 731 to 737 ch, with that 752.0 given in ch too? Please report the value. 13.6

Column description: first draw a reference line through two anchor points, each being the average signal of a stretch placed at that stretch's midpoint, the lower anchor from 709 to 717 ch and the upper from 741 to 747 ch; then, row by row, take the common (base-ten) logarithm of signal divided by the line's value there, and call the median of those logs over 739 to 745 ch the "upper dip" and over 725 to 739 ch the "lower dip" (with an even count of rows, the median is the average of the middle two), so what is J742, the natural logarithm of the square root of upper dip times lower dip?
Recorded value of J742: -4.3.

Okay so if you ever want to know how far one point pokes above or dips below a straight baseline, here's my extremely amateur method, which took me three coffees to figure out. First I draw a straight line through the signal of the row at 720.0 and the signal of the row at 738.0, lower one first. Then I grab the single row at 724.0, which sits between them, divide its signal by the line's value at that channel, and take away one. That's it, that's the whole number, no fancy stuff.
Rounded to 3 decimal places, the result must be -0.015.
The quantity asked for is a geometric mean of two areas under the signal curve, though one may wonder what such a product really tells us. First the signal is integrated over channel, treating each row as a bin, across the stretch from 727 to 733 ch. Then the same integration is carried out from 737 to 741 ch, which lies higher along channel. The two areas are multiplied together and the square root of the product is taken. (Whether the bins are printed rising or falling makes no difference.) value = 77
